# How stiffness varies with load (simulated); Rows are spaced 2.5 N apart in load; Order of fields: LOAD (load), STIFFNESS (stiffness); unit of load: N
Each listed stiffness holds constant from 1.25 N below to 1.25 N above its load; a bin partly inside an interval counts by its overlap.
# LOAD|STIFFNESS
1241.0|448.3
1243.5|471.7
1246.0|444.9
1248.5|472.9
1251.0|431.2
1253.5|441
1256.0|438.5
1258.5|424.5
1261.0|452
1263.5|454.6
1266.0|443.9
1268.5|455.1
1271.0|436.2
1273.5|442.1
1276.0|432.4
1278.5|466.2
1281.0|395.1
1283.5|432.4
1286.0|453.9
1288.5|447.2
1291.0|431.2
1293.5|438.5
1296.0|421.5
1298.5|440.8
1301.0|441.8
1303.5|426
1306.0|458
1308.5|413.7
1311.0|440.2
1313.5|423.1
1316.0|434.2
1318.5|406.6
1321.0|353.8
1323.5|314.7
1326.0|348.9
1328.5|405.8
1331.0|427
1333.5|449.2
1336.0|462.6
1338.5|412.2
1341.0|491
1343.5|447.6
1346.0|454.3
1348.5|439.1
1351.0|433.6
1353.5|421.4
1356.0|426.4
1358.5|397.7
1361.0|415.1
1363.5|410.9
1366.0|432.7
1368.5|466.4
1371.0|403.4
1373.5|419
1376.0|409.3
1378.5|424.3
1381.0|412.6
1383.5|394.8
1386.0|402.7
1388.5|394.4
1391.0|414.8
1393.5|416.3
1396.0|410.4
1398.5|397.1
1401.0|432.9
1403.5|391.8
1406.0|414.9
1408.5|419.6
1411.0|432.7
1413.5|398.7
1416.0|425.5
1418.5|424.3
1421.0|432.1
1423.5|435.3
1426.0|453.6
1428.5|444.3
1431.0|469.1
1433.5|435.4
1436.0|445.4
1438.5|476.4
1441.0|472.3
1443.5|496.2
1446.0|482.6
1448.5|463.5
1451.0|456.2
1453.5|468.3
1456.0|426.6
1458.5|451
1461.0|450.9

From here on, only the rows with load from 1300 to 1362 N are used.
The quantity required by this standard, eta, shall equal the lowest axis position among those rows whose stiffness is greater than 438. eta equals 1301.0 N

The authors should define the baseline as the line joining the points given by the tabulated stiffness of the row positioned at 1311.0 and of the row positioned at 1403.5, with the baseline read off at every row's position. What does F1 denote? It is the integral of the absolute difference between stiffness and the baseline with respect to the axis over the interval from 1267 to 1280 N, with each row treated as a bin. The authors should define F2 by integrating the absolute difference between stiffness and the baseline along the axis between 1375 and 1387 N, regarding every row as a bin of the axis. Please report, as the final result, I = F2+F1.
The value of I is 334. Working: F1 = 233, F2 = 101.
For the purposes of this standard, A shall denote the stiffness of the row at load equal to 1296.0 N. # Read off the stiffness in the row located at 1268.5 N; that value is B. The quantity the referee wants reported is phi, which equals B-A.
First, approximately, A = 421.5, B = 455.1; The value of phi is 34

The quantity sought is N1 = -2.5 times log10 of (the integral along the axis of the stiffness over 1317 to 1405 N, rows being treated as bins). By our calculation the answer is -11.4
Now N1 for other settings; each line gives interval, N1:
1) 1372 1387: -9.5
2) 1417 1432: -9.6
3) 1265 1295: -10.3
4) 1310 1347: -10.5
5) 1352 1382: -10.3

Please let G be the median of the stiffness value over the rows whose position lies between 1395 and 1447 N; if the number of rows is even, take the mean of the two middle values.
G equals 433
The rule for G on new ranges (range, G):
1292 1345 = 427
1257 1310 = 441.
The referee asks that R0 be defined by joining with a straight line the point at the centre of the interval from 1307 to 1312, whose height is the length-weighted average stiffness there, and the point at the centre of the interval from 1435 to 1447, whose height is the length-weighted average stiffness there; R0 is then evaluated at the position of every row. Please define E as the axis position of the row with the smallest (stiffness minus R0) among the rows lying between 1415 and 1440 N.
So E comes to 1418.5 N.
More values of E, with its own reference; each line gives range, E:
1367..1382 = 1371.0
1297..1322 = 1321.0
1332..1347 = 1338.5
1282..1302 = 1296.0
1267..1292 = 1281.0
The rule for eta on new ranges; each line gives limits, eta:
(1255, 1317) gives 1256.0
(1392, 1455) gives 1426.0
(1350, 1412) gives 1368.5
